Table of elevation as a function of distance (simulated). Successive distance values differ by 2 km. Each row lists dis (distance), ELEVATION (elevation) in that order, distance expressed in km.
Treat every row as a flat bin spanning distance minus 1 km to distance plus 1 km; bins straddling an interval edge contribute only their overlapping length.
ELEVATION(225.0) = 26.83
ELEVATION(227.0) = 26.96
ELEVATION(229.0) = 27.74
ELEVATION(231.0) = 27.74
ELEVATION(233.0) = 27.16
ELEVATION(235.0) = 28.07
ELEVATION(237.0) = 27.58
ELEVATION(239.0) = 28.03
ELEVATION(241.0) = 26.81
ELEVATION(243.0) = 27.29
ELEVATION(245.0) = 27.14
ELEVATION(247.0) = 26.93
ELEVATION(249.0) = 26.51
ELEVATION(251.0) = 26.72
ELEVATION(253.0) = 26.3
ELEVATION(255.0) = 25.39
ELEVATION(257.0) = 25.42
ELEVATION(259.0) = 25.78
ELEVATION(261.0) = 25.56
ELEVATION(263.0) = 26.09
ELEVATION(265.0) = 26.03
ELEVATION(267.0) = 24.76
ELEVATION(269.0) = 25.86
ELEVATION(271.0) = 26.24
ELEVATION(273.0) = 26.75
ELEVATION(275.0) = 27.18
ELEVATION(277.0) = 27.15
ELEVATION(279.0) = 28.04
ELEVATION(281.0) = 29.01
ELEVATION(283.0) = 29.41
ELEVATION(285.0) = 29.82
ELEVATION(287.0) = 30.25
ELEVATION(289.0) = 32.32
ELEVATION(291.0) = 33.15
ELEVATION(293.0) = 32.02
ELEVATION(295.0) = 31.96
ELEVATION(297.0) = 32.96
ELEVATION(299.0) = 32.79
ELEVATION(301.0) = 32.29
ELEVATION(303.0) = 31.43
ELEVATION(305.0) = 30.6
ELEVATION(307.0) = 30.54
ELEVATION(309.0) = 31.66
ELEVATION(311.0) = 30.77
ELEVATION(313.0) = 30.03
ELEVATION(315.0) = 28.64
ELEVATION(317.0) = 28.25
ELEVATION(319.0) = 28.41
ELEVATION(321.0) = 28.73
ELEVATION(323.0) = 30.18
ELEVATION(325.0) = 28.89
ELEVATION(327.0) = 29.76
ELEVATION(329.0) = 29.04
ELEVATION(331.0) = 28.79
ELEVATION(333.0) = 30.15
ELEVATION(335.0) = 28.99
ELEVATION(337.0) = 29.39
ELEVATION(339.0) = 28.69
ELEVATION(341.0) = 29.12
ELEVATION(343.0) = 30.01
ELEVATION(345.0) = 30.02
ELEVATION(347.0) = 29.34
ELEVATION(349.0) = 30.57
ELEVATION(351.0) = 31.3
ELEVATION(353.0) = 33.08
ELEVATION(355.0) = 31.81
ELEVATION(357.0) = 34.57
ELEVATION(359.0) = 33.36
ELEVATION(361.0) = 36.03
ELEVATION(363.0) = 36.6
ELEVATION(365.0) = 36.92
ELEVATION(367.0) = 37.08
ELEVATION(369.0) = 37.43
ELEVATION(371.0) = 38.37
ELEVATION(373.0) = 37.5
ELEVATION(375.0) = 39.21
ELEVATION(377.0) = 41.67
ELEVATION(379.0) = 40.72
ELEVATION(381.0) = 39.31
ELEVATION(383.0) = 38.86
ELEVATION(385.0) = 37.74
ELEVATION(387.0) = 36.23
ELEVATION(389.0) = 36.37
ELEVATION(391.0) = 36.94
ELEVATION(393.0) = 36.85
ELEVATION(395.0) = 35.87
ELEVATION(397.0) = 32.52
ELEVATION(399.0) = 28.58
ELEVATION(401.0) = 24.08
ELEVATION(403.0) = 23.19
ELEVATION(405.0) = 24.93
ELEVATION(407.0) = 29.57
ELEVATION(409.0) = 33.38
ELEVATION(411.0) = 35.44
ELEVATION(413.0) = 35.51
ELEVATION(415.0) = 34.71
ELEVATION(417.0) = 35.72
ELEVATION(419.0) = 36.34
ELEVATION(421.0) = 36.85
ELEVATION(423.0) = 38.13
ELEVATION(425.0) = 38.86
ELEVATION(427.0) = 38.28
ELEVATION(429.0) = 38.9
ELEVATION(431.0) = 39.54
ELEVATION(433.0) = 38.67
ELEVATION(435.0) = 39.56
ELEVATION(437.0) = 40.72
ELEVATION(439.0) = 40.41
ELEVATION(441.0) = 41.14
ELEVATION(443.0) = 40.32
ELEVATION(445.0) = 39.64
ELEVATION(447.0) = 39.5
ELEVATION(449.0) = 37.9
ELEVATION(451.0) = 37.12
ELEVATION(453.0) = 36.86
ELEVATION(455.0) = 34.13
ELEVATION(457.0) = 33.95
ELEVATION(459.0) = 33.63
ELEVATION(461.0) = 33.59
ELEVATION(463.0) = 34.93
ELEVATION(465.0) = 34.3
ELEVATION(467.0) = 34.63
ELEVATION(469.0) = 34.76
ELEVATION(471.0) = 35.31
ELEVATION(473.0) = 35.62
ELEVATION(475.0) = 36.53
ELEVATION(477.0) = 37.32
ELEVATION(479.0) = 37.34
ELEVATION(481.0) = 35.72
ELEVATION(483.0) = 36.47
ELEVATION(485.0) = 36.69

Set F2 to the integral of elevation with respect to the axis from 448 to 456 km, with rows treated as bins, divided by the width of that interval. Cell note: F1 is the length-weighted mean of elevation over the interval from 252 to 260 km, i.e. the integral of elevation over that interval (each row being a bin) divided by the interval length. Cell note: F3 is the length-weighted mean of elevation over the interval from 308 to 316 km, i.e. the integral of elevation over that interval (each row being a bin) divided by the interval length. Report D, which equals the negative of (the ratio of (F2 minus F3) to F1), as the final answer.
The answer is -0.2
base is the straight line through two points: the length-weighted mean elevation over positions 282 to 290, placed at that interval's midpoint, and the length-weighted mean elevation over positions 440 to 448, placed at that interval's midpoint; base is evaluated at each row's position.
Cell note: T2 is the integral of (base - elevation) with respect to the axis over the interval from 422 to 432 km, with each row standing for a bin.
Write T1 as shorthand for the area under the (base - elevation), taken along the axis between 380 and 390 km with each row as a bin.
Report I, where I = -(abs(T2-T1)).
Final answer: -15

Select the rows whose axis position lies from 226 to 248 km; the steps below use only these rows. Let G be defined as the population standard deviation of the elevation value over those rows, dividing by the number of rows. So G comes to 0.4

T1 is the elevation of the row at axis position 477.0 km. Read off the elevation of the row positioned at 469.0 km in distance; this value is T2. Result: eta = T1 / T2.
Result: 1.1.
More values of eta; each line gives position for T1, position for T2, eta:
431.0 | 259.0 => 1.5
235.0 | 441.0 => 0.7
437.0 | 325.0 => 1.4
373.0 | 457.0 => 1.1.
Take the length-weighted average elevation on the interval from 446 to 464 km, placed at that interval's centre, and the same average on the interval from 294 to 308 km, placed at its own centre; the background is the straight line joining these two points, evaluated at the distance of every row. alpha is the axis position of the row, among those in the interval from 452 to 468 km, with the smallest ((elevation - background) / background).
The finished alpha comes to 461.0 km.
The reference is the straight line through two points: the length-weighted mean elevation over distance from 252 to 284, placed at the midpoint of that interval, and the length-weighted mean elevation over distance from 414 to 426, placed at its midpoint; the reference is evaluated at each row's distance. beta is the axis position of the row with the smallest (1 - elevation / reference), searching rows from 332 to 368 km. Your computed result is 367.0 km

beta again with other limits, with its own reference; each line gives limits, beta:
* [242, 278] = 243.0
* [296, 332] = 297.0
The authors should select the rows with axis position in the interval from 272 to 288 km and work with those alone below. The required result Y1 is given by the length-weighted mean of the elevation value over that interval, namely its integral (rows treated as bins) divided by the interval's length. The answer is 28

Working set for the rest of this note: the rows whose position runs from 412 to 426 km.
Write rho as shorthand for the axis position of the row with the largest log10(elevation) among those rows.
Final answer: 425.0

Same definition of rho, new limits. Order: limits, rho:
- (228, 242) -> 235.0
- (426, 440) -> 437.0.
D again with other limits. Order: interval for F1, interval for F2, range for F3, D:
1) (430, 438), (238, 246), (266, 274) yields 0.0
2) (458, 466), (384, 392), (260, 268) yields -0.3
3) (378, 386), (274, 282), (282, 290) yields 0.1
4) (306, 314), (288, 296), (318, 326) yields -0.1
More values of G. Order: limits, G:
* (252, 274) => 0.5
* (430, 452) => 1.2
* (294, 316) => 1.2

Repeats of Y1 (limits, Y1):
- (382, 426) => 34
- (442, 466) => 36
